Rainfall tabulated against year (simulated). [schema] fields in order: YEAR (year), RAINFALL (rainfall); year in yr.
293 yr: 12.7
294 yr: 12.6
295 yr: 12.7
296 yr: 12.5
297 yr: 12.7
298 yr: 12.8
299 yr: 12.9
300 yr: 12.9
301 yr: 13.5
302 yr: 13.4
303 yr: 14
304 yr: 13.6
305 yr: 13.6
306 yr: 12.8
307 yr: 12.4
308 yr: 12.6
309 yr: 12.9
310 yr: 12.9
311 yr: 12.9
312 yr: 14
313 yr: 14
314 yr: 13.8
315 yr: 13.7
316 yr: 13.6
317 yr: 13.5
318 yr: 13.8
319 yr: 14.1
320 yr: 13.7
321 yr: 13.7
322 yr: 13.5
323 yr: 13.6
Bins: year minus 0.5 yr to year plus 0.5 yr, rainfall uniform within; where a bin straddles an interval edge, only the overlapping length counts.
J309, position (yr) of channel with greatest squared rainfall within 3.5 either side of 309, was 312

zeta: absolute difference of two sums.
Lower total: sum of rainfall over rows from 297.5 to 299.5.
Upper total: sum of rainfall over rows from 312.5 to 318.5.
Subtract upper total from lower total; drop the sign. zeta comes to 57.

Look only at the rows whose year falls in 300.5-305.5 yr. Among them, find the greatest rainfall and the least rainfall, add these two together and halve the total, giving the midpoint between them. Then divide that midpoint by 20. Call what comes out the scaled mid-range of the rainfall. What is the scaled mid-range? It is 0.685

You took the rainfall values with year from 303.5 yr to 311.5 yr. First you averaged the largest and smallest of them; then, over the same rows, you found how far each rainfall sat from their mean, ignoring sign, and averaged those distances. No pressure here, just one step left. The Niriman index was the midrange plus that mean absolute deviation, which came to 13.3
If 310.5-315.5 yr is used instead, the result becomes 13.8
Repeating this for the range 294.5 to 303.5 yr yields 13.6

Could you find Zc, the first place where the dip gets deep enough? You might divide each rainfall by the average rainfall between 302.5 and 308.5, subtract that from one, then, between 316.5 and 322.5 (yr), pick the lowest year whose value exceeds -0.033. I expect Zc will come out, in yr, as 317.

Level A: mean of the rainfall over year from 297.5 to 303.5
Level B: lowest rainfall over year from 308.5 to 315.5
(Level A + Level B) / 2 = 13.1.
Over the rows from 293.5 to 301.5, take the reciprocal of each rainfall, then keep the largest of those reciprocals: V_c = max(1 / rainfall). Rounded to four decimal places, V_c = 0.0800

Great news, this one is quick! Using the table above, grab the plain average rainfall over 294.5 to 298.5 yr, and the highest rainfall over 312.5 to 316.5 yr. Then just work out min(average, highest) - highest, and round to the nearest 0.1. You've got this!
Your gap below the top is -1.3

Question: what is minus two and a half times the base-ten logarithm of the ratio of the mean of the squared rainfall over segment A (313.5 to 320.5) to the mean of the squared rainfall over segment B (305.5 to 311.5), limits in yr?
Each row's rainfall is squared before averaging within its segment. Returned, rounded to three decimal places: -0.163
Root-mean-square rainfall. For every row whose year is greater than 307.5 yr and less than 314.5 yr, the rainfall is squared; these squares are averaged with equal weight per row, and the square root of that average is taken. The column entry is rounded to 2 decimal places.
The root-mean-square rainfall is 13.31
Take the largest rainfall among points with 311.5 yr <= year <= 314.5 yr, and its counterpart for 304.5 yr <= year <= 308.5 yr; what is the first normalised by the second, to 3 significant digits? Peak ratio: 1.03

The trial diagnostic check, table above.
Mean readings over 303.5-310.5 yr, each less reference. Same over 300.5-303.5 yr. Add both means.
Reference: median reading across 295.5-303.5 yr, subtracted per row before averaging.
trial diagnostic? 0.80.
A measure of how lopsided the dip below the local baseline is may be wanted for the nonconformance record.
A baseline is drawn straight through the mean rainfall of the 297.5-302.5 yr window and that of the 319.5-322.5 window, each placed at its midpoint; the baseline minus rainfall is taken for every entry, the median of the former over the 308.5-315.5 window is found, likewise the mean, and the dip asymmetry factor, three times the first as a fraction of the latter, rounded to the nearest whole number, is 13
